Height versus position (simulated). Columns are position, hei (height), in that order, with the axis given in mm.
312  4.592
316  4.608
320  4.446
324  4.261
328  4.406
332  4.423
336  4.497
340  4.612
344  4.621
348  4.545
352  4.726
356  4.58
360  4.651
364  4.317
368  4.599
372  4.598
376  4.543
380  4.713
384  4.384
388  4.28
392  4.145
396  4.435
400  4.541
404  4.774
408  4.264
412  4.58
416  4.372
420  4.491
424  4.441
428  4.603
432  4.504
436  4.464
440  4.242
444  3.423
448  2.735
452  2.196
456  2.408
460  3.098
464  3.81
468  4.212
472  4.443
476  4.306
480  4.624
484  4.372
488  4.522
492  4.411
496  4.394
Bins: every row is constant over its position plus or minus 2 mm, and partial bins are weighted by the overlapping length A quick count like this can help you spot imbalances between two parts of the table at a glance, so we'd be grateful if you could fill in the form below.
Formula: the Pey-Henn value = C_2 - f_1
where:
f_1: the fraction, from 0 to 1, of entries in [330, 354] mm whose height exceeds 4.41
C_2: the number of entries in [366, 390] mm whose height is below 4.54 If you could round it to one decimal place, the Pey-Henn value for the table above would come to 1.0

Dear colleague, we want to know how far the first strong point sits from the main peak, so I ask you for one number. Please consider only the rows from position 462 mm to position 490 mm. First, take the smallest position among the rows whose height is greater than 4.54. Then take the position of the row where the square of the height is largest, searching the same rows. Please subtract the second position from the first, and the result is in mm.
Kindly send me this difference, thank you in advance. 0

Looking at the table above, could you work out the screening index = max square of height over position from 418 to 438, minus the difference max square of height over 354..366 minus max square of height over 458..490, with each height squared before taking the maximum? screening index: 20.9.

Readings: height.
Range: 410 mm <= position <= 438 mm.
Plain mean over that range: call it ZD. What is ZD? 4.49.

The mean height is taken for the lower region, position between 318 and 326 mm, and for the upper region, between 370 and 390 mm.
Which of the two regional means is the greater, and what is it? 4.50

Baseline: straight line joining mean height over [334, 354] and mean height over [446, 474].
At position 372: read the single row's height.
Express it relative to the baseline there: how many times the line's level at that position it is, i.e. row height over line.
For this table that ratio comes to 1.07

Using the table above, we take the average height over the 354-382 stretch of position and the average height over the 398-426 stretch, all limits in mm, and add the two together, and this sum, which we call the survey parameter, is 9.07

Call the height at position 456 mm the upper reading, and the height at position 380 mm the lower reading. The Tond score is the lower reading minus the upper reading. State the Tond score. 2.3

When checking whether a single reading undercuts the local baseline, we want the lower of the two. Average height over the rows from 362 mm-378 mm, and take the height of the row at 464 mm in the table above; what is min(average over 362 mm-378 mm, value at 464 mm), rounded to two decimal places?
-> 3.81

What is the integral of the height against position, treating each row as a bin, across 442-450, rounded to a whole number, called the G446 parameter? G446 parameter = 25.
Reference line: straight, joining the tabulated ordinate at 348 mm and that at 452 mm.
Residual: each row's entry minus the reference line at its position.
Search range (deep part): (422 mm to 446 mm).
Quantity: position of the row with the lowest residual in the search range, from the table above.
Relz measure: 444 mm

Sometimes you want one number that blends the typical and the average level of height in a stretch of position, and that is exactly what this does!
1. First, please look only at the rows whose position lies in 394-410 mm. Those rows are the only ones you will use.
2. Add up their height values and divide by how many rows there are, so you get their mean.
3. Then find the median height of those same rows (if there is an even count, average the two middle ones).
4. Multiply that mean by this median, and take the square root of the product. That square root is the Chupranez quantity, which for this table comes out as 4.50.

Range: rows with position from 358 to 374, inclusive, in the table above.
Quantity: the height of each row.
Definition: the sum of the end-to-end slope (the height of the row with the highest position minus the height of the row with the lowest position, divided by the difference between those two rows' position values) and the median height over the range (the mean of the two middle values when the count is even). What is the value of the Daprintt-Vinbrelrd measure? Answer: 4.59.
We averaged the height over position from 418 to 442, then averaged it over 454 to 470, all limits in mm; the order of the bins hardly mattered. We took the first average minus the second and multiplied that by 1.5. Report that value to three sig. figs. 1.61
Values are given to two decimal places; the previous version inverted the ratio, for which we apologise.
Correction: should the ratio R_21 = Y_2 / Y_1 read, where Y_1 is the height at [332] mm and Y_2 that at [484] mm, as 0.99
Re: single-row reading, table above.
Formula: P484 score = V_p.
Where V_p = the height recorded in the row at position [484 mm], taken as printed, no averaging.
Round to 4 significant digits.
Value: 4.372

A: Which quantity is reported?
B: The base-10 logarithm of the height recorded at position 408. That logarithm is 0.63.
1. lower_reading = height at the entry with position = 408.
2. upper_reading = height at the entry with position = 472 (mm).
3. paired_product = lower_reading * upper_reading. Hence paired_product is 18.9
